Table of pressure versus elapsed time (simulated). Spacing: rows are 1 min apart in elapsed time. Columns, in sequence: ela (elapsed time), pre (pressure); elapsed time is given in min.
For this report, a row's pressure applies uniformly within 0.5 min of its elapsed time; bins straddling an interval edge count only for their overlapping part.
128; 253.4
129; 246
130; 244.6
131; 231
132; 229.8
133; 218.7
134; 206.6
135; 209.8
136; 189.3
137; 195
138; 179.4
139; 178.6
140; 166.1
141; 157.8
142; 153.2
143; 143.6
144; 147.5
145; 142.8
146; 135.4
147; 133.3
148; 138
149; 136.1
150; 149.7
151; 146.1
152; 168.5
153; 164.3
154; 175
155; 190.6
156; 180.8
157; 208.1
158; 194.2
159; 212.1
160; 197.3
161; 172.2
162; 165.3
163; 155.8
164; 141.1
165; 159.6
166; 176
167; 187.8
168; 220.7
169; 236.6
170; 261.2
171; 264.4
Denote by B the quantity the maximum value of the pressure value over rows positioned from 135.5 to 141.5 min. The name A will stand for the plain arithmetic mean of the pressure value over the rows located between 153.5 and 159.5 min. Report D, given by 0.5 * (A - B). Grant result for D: -1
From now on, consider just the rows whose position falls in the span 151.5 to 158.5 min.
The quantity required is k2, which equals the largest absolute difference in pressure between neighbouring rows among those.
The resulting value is 27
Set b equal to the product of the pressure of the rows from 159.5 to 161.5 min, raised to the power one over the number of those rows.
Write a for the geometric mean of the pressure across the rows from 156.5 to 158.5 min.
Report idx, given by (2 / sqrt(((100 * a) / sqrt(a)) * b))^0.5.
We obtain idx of 0.063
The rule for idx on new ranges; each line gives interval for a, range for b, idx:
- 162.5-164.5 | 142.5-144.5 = 0.069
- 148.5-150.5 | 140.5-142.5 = 0.068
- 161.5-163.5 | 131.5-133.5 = 0.061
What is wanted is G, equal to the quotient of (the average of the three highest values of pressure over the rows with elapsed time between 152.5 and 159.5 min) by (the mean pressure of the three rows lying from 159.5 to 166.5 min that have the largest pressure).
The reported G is 1.13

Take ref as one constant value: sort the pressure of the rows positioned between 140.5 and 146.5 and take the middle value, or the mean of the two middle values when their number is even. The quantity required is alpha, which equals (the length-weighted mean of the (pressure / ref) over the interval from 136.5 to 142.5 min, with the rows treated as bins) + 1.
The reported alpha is 2.18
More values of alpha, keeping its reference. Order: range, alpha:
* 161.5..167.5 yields 2.13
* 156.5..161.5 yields 2.35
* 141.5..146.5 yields 1.99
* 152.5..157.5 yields 2.26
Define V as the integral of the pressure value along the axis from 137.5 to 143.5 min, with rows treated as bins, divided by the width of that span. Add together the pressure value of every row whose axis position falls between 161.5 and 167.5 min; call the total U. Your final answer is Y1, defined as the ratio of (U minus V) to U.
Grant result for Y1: 0.835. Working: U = 986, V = 163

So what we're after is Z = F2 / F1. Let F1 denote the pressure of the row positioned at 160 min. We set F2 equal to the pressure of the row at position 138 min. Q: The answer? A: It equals 0.9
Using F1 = 197.3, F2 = 179.4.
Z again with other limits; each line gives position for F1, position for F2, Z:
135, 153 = 0.8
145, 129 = 1.7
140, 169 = 1.4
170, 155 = 0.7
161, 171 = 1.5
